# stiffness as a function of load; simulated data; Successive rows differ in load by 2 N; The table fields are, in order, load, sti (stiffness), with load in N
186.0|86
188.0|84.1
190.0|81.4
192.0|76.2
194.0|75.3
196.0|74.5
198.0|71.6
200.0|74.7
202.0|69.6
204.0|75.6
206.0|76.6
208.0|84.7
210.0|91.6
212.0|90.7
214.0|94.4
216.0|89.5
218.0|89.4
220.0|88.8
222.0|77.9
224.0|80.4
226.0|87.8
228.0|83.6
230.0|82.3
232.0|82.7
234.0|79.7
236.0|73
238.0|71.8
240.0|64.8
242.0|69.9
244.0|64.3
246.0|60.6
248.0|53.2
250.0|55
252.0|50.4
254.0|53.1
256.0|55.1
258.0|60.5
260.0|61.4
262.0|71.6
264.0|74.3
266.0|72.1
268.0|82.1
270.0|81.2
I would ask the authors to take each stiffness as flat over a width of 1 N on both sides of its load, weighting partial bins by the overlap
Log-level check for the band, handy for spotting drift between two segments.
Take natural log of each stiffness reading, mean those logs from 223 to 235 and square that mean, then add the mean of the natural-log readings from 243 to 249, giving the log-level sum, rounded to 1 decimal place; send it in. 23.6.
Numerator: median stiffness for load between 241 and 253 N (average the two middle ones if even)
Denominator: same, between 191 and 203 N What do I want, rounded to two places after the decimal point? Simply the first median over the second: 0.77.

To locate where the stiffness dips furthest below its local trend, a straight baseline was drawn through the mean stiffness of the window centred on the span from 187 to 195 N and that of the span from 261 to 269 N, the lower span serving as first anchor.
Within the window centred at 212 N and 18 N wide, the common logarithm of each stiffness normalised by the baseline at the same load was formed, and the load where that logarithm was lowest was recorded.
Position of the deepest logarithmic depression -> 204.0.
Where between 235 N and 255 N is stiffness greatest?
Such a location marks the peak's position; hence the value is 236.0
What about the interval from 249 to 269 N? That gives 268.0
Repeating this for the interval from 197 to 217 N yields 214.0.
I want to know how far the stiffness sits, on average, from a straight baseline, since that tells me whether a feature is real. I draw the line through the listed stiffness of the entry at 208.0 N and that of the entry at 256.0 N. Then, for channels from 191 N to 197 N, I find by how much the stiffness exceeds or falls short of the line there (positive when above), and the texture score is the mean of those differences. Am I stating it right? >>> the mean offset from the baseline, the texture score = -18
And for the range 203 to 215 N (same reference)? 2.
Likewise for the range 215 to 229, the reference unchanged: 9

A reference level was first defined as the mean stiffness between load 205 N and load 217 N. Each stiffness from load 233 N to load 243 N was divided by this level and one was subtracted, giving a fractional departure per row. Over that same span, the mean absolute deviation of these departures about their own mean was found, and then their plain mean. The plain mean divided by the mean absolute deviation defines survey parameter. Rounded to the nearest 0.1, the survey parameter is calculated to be -4.5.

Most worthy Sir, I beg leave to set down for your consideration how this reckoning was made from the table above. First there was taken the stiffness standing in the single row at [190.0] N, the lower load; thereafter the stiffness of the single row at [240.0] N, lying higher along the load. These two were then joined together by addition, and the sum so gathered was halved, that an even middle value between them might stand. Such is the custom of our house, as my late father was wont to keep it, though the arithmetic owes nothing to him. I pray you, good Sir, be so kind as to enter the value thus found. 73.1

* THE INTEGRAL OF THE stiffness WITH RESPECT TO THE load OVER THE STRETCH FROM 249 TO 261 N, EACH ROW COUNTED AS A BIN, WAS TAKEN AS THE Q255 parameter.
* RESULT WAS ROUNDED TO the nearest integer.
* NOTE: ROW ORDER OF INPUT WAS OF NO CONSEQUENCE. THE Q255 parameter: 671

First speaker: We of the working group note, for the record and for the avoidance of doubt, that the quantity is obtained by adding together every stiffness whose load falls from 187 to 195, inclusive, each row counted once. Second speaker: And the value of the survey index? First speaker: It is 317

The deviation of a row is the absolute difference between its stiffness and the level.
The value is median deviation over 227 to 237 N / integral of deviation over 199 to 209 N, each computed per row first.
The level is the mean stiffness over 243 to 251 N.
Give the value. 0.13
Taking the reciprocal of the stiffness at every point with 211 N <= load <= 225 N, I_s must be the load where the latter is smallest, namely 214.0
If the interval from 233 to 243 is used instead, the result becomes 234.0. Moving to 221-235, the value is 226.0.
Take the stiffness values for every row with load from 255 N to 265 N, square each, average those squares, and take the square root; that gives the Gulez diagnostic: 65.0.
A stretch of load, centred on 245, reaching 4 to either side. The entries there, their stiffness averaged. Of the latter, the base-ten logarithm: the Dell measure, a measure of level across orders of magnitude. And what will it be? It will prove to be 1.79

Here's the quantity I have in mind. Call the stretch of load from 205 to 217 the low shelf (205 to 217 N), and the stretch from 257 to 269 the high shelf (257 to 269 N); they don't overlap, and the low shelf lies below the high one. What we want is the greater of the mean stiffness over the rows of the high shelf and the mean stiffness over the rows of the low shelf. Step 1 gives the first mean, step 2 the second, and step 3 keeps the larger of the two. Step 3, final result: 87.9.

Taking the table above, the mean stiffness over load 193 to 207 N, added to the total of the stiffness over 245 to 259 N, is 462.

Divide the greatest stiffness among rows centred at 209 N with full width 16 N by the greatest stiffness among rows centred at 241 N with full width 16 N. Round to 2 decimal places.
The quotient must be 1.18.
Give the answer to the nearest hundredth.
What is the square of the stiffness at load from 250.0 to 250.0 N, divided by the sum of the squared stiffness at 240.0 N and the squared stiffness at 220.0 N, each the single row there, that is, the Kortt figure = 0.25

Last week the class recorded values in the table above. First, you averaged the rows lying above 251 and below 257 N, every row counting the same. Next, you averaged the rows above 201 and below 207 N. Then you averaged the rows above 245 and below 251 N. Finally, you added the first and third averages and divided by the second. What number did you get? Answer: 1.5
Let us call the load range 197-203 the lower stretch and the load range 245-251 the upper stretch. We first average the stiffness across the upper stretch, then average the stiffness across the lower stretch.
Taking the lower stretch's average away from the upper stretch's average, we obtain -15.7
